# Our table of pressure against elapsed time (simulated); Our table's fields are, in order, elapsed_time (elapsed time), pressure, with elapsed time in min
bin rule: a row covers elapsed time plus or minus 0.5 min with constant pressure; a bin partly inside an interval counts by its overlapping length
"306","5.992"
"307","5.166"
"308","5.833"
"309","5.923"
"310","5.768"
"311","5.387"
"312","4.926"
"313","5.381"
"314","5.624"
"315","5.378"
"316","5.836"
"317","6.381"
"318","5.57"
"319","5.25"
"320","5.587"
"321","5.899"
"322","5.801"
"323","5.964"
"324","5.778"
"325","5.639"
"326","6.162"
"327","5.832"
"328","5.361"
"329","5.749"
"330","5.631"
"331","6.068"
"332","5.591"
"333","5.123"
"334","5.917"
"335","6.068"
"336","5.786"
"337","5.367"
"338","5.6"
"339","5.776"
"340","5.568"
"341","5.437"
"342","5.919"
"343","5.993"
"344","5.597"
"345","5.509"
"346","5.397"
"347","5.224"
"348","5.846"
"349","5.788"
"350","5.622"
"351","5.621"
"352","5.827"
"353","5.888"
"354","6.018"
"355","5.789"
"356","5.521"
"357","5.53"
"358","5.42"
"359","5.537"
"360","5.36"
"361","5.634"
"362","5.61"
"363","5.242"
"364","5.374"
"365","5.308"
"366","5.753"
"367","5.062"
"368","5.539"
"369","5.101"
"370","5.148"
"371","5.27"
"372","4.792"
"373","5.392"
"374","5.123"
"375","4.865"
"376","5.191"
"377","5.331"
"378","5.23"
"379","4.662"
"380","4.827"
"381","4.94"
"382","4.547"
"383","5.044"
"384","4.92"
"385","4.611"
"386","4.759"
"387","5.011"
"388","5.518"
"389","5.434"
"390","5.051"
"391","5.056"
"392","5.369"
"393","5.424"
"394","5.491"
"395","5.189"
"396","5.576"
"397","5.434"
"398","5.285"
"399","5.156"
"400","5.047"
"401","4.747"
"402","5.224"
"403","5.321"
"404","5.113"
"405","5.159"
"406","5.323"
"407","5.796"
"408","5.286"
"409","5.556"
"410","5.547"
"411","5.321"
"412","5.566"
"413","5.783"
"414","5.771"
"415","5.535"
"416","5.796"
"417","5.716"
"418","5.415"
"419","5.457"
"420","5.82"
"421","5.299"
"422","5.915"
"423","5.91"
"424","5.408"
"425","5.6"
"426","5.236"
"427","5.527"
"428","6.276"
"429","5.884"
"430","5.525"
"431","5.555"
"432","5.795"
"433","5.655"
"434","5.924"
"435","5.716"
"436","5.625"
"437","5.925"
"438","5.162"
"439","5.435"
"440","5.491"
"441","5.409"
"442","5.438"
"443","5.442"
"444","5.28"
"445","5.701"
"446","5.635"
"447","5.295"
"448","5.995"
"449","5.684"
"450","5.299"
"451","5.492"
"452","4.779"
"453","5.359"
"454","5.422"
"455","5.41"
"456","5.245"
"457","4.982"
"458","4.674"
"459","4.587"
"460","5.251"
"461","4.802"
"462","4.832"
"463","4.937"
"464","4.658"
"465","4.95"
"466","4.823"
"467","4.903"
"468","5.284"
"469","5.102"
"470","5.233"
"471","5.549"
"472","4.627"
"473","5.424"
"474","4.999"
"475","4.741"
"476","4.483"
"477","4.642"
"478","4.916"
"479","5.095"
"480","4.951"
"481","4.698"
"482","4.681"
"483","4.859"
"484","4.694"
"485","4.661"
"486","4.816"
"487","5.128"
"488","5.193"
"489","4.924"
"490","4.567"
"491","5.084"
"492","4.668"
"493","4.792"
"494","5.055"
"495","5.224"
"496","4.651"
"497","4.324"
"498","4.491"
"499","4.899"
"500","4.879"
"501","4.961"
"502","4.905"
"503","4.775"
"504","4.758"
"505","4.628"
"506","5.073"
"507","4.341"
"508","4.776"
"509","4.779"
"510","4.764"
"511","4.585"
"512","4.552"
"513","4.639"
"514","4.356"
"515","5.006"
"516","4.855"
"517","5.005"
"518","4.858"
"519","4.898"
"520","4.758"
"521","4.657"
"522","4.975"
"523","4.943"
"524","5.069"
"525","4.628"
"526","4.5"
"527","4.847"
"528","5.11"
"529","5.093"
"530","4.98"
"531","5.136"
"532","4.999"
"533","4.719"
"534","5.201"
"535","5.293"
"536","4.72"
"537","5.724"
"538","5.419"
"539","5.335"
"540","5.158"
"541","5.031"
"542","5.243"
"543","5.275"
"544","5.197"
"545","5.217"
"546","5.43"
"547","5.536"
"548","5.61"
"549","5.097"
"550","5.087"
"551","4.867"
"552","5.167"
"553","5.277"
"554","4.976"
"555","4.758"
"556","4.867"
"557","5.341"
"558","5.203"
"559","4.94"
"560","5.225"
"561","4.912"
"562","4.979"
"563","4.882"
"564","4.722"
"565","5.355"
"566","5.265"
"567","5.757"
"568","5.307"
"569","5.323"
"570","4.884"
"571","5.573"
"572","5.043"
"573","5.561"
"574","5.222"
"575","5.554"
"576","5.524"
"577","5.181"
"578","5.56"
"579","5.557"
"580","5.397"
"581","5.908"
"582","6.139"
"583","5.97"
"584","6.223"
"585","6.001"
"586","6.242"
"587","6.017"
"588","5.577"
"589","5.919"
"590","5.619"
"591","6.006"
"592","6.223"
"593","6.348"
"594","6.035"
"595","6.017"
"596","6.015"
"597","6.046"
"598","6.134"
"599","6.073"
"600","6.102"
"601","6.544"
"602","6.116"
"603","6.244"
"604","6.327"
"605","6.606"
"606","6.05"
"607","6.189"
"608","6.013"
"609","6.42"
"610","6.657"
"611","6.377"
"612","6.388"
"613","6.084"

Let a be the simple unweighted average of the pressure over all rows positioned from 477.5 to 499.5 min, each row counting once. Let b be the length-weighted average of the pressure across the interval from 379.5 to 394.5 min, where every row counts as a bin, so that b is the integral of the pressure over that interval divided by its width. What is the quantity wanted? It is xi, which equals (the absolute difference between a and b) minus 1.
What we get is -0.77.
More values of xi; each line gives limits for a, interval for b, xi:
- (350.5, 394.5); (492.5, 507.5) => -0.51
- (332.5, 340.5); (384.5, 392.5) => -0.45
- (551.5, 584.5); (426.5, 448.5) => -0.70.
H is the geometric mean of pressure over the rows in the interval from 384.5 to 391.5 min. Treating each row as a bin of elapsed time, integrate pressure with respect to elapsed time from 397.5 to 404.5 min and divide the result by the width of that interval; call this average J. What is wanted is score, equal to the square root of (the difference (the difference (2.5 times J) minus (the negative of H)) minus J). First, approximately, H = 5.1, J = 5.13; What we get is 3.57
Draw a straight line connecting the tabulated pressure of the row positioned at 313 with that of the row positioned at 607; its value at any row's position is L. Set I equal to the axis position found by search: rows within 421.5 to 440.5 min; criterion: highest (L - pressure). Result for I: 438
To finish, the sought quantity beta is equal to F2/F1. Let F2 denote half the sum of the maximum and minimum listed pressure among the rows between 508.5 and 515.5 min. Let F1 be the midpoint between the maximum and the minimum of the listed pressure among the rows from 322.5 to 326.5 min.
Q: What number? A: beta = 0.79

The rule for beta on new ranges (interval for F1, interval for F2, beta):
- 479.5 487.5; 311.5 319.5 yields 1.16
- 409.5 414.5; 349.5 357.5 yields 1.04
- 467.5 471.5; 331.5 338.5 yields 1.05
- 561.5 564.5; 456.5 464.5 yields 1.01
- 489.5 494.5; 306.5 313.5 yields 1.12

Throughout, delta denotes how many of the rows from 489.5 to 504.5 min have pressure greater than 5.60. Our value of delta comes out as 0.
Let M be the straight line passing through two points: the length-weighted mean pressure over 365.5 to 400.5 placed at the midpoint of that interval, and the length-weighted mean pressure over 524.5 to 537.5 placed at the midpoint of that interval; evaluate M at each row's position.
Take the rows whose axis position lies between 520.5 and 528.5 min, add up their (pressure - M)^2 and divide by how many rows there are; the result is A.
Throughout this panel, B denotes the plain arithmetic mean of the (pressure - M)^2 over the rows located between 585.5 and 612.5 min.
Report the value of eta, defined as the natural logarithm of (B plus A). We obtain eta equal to 0.5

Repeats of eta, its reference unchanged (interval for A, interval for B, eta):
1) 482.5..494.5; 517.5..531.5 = -2.1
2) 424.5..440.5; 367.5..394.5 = -0.8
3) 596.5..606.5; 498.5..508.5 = 0.6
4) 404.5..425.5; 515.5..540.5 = -1.1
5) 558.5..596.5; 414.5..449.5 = -0.1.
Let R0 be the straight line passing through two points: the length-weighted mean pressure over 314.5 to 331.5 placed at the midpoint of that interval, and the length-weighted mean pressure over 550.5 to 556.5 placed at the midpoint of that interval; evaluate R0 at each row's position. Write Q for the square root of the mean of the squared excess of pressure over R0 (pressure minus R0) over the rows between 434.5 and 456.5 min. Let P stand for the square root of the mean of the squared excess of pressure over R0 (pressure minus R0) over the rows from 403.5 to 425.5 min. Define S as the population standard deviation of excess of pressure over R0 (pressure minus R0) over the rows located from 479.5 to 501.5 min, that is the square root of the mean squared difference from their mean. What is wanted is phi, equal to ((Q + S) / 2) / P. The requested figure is 0.95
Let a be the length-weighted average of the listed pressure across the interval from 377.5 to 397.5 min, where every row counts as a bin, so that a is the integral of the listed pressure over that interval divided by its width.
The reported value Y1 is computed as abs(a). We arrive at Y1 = 5.10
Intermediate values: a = 5.10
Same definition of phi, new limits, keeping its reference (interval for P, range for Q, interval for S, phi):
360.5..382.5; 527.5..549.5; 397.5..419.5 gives 0.58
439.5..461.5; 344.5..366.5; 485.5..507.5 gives 0.70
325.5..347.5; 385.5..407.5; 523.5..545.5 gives 1.18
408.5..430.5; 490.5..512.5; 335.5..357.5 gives 1.05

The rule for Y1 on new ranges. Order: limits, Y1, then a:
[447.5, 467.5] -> 5.10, 5.10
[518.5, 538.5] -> 4.98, 4.98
